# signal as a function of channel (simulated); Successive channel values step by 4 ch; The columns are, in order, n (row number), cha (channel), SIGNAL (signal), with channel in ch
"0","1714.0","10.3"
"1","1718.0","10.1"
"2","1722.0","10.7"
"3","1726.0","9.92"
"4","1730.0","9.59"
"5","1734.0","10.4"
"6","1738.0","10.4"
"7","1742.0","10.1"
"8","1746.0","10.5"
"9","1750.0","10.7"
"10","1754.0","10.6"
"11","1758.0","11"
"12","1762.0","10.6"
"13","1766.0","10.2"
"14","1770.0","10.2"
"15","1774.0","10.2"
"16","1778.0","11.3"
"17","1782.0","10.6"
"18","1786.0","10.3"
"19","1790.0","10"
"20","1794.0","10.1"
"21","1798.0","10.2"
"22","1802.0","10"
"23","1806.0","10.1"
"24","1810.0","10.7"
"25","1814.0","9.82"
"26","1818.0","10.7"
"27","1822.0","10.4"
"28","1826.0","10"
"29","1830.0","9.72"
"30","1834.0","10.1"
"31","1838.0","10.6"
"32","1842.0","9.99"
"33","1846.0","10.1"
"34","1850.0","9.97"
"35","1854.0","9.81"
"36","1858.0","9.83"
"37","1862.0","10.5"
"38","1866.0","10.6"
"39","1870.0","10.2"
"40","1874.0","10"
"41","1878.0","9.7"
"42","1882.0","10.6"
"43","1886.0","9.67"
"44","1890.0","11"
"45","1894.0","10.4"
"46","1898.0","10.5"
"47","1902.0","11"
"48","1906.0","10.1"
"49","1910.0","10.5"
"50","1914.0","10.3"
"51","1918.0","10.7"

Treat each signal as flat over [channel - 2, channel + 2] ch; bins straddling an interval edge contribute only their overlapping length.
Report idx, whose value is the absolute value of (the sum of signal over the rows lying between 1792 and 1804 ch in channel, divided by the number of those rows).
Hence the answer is 10.1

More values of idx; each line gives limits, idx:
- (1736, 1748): 10.3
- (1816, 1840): 10.3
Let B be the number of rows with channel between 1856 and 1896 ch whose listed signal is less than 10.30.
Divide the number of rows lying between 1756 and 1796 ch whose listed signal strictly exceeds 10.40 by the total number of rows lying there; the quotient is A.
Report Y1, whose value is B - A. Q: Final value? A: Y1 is 4.6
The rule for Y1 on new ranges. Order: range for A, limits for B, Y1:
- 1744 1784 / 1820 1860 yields 7.3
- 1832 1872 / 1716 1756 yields 3.7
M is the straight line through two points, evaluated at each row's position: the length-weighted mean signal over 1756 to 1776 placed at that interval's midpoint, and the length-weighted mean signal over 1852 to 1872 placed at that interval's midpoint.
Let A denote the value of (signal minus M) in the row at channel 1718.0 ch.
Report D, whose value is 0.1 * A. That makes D -0.047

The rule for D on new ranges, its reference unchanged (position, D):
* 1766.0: -0.024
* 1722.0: 0.014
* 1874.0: -0.016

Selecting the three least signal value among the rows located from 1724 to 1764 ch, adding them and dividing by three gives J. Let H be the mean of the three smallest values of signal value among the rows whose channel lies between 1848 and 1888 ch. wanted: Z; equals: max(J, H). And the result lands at 9.9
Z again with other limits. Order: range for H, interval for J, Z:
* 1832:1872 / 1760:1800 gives 10.1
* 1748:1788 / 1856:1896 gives 10.2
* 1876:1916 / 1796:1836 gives 9.8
